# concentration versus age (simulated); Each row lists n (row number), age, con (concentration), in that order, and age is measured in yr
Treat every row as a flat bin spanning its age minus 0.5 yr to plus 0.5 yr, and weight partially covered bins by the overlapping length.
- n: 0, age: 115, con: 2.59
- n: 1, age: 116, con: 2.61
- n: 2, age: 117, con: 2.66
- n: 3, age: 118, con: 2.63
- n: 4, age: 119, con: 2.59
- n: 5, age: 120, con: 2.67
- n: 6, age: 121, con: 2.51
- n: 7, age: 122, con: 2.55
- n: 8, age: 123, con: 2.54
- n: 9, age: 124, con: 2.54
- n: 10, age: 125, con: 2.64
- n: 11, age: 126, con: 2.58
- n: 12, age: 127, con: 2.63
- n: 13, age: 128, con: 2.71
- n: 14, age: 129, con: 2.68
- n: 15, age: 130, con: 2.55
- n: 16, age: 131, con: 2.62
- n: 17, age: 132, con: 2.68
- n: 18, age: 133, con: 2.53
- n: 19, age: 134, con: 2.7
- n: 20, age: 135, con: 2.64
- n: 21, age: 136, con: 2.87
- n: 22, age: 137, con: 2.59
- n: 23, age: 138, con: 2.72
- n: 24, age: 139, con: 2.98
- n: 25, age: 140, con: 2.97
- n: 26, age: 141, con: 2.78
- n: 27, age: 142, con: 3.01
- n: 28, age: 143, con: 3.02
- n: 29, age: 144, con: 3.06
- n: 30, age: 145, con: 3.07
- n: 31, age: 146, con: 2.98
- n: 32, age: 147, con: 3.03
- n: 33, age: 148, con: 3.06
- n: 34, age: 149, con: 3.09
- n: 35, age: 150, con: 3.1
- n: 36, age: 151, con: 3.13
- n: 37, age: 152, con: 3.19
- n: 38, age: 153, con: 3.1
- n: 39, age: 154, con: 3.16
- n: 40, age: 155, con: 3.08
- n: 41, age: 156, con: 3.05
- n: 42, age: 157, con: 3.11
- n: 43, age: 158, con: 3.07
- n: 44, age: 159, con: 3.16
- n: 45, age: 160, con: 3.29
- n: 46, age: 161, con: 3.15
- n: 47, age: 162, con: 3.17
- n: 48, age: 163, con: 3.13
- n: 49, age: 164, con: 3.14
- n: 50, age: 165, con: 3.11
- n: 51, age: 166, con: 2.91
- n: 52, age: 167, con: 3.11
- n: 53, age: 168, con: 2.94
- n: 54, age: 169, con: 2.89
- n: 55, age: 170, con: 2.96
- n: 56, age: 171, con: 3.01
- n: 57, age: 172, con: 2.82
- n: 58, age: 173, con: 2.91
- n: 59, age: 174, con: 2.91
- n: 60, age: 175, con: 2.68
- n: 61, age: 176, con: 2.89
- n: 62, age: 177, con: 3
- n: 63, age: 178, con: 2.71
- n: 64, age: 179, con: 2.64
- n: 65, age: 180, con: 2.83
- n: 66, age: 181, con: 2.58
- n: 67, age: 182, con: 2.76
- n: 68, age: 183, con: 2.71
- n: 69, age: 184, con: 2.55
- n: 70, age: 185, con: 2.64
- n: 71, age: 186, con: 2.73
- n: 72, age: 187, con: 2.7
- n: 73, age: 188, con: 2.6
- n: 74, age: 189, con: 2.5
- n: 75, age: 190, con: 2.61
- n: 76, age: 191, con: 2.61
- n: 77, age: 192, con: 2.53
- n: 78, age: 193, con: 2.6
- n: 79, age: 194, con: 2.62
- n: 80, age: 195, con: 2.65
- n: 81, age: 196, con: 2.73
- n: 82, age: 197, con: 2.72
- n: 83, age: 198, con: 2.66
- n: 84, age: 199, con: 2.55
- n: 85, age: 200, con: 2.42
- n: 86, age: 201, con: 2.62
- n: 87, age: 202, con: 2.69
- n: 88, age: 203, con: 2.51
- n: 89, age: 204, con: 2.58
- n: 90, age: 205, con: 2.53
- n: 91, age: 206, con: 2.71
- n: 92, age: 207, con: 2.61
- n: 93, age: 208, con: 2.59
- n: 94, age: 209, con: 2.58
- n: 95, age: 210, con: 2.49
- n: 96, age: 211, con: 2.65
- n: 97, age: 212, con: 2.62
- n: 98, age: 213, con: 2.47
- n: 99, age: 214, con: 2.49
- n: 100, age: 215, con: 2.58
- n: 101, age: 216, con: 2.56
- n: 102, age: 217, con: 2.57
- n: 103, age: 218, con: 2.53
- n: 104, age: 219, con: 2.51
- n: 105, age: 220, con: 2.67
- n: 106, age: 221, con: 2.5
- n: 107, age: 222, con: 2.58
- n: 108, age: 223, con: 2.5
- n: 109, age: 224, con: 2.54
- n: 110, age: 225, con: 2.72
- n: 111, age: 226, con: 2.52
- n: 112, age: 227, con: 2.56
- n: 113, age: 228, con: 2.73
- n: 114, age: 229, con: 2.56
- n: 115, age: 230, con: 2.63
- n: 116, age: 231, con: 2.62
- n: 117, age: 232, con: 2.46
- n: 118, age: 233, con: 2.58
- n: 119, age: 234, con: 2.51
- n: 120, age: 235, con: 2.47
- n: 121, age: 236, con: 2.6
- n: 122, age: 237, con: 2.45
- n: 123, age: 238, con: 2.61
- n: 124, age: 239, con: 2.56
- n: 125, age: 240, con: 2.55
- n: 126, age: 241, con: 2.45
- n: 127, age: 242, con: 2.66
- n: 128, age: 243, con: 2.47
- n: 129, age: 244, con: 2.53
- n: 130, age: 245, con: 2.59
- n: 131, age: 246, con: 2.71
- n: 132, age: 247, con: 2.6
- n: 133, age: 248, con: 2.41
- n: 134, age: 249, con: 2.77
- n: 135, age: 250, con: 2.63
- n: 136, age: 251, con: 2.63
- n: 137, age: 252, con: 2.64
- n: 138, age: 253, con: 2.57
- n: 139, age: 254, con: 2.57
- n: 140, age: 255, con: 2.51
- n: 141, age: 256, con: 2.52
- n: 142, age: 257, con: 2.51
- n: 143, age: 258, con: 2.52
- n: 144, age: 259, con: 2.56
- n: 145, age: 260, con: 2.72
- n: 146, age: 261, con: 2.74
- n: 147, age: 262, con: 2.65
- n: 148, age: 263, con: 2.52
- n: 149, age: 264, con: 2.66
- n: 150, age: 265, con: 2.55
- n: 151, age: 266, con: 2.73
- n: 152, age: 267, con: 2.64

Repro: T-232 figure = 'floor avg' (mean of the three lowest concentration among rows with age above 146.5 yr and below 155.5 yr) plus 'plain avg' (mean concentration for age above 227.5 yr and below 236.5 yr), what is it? 5.63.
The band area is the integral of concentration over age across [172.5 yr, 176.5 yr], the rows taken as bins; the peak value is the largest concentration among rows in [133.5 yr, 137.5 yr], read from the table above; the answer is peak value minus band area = -8.52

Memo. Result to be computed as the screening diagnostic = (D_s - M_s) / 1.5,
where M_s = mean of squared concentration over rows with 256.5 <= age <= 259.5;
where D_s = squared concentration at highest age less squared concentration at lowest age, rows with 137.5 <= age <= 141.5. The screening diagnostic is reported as -4.0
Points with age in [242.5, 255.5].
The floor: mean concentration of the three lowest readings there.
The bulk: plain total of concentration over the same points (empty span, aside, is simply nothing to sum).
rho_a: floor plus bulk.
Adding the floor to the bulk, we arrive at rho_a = 36.1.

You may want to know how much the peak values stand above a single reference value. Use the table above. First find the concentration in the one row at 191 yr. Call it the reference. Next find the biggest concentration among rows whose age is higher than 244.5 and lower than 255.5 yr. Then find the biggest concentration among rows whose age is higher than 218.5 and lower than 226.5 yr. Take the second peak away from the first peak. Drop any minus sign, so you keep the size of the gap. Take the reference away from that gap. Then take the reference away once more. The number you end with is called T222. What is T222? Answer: -5.2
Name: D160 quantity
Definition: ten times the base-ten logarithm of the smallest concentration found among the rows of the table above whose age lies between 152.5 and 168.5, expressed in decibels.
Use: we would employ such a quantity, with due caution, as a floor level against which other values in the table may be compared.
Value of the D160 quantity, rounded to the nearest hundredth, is 4.64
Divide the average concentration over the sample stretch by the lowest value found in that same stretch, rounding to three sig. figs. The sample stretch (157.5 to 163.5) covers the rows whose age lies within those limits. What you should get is 1.03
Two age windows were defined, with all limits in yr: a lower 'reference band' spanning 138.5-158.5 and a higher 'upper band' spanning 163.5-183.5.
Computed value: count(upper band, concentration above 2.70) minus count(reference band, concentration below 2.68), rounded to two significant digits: 17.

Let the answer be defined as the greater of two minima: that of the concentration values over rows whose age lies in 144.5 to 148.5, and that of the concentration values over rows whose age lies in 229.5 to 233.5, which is 2.98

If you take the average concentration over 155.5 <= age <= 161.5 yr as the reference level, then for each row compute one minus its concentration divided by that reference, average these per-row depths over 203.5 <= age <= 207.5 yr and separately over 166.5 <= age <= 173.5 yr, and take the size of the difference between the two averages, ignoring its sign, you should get 0.11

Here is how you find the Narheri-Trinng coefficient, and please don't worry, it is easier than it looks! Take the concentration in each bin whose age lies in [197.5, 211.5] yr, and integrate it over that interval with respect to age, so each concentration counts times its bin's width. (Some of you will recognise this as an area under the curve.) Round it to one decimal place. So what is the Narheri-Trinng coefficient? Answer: 36.2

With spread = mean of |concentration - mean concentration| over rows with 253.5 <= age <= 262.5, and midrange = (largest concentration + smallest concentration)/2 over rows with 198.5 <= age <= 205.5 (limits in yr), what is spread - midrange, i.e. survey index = -2.5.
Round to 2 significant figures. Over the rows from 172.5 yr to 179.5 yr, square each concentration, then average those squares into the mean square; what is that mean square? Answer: 8.0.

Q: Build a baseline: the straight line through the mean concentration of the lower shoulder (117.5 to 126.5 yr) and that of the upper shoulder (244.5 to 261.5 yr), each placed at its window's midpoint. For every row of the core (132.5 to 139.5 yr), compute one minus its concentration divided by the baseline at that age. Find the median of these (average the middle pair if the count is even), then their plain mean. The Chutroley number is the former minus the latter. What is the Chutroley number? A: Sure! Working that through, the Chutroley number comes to 0.0071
